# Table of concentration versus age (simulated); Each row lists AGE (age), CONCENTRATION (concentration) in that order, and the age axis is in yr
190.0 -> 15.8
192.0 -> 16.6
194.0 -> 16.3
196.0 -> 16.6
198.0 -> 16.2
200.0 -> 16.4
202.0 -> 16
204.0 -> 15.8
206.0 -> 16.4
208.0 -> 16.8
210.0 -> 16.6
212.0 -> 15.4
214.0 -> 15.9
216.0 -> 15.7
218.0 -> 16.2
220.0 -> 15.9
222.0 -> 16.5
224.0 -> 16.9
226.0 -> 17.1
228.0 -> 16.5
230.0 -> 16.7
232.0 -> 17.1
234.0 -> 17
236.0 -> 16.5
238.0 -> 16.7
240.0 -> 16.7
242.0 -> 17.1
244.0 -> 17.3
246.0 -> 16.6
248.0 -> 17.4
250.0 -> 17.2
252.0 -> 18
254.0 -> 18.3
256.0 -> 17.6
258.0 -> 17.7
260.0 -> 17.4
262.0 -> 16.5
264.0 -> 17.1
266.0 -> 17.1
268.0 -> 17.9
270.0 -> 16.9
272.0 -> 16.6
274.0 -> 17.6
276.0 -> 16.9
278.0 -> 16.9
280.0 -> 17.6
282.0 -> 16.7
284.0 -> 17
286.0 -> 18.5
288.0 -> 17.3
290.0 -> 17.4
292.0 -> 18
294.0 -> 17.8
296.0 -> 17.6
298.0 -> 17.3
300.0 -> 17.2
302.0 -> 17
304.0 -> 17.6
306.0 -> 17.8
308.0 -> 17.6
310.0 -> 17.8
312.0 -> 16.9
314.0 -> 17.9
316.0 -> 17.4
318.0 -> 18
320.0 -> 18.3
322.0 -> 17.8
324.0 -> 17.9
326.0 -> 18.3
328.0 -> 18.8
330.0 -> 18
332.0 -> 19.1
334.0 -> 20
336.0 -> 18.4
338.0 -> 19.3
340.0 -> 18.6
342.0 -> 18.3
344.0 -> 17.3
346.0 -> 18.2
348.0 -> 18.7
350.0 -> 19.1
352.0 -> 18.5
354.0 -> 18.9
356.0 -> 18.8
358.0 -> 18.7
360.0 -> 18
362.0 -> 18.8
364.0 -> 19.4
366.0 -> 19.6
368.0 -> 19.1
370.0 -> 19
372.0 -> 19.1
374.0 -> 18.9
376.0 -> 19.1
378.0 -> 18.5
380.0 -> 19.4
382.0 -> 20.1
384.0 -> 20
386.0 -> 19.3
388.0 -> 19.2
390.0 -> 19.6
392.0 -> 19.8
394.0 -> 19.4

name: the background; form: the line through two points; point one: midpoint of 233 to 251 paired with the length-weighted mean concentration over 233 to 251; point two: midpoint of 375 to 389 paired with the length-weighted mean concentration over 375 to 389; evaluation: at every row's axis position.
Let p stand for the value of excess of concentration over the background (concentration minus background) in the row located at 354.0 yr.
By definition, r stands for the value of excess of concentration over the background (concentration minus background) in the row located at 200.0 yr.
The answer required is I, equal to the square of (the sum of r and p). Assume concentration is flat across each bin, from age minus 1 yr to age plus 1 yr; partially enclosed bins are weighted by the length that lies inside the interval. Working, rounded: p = 0.01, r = 0.2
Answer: 0.0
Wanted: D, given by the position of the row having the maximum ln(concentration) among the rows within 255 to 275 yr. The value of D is 268.0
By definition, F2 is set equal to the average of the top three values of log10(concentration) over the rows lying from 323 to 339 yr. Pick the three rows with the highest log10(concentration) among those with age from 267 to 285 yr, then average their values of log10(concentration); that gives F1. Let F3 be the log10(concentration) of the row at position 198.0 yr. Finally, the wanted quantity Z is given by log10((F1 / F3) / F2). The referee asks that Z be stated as -0.097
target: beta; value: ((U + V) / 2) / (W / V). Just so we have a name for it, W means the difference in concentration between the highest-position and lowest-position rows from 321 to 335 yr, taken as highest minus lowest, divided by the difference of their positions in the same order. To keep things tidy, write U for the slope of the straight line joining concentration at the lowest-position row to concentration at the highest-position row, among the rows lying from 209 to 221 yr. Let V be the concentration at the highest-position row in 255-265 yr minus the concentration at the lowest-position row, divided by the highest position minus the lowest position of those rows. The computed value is 0.02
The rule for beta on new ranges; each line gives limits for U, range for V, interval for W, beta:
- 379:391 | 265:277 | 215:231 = 0.00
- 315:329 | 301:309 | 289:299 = -0.87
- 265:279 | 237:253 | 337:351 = -0.21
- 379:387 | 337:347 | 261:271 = 0.21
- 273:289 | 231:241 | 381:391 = -0.03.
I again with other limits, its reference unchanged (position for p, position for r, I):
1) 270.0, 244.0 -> 0.0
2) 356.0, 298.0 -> 0.5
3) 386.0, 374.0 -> 0.2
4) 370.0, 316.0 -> 1.0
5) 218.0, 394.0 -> 0.3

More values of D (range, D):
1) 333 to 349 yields 334.0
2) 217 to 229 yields 226.0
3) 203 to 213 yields 208.0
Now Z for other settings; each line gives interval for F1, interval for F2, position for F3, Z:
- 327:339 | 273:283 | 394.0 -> -0.093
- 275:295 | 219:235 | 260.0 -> -0.085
